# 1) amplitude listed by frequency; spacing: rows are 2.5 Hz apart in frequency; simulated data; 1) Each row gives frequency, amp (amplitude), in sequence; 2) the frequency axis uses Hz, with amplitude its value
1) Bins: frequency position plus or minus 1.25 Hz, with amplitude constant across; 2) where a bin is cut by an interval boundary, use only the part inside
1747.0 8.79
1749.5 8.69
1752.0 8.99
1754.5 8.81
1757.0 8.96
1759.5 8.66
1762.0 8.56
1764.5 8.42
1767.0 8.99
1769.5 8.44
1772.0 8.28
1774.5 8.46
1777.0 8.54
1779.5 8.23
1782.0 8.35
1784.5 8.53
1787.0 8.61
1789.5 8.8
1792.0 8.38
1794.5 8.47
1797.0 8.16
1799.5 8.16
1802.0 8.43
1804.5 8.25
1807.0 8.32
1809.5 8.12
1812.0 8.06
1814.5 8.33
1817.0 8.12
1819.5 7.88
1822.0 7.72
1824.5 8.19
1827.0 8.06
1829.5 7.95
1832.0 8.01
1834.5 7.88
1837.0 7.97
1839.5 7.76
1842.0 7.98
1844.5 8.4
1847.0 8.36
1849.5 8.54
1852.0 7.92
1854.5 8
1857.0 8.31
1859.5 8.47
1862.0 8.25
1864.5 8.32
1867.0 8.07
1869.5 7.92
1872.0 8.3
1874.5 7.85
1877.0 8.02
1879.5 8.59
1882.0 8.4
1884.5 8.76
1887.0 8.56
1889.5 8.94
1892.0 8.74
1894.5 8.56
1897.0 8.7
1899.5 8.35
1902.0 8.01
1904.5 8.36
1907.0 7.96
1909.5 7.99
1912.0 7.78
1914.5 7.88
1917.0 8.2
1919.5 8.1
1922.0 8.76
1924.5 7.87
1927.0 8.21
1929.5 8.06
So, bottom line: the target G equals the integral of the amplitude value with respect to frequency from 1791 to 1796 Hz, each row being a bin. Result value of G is 42.1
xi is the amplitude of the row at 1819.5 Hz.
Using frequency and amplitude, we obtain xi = 7.88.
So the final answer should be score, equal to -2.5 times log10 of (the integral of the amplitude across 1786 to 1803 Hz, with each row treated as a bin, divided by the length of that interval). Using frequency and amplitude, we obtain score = -2.314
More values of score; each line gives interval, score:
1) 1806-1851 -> -2.270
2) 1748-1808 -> -2.326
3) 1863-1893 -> -2.307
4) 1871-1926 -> -2.298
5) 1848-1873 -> -2.286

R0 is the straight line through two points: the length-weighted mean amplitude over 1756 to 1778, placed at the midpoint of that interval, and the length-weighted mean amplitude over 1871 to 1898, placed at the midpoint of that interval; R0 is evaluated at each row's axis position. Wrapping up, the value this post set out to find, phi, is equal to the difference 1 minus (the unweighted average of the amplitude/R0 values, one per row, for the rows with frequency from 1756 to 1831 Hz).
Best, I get 0.025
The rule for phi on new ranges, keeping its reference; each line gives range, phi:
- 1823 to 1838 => 0.062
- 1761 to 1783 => 0.013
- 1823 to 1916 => 0.034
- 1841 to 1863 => 0.032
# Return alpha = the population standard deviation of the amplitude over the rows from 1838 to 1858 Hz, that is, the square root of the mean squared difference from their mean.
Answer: 0.26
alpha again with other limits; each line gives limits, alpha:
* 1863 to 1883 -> 0.24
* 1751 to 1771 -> 0.23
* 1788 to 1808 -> 0.19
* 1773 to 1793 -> 0.16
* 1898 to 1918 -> 0.20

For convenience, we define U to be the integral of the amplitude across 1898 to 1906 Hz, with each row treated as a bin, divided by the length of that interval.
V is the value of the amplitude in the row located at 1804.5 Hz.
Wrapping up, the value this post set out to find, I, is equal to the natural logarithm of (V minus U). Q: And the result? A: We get -5.4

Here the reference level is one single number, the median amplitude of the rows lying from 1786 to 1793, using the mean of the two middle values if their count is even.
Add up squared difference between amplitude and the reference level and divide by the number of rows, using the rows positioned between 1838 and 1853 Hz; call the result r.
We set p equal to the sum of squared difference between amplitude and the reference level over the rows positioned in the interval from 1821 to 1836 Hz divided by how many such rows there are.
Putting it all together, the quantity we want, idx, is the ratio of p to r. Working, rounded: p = 0.43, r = 0.28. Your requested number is 1.5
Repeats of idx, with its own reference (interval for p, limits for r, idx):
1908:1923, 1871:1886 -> 1.9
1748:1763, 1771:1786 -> 0.9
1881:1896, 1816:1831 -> 0.1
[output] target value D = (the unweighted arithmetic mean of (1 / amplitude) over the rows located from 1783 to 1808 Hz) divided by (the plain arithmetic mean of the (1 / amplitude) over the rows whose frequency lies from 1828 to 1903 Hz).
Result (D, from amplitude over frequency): 0.98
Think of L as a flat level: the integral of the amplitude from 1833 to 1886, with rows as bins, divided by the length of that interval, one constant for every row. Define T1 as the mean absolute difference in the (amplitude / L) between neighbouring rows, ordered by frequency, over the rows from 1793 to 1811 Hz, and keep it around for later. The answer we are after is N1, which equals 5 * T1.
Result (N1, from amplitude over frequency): 0.105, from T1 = 0.0209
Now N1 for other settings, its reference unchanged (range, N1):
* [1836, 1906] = 0.162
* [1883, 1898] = 0.134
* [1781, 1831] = 0.117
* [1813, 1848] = 0.117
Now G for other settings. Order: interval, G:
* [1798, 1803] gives 41.4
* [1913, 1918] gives 40.1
